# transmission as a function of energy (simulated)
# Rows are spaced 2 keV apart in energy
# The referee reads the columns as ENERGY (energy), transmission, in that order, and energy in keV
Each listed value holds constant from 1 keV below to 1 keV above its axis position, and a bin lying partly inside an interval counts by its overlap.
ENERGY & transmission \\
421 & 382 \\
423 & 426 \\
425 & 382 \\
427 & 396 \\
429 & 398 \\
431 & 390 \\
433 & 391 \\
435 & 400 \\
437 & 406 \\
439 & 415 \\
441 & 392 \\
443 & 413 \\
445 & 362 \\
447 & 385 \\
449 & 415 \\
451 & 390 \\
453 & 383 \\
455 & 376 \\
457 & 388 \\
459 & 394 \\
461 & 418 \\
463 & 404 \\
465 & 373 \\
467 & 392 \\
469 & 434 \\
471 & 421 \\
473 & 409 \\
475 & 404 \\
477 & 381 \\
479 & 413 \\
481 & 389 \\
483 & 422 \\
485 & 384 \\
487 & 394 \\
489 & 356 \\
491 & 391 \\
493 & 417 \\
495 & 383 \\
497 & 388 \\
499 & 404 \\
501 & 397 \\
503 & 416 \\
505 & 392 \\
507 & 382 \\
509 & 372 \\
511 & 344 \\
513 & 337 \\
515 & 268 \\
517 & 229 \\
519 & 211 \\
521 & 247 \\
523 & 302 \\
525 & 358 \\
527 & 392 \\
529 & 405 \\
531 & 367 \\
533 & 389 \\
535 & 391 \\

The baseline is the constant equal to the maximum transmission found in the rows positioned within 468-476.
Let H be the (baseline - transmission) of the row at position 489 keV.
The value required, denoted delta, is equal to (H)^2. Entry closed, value 6084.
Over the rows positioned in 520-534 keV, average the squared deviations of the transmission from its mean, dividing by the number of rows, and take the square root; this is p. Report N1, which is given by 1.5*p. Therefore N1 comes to 79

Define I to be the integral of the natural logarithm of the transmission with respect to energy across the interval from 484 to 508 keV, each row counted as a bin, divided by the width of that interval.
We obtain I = 5.97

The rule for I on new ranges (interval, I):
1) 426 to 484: 5.99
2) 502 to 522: 5.74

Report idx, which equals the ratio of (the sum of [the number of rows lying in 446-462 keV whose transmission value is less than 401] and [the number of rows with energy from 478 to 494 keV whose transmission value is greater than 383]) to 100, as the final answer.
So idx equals 0.130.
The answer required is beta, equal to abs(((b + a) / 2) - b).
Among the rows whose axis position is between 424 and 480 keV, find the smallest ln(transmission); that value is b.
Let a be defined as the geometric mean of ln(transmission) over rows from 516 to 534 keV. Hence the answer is 0.07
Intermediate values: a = 5.74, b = 5.89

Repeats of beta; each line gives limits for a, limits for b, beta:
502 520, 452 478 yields 0.08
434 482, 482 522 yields 0.32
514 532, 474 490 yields 0.09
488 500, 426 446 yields 0.04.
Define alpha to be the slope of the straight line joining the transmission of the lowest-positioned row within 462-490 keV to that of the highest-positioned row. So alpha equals -1.8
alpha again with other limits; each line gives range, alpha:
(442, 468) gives -0.9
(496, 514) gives -3.2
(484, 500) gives 1.4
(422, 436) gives -2.2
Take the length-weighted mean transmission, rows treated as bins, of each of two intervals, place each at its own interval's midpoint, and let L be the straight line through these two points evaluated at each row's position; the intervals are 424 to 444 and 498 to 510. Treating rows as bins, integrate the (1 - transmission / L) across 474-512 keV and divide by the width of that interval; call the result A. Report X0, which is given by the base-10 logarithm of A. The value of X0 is -2.0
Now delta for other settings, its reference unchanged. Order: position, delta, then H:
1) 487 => 1600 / 40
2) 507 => 2704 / 52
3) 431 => 1936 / 44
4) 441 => 1764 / 42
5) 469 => 0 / 0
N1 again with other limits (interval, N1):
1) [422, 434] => 21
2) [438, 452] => 27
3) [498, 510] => 21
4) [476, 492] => 28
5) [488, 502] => 26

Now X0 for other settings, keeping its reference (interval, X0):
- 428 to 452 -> -2.4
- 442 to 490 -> -3.0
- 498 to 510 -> -4.8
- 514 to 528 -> -0.6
